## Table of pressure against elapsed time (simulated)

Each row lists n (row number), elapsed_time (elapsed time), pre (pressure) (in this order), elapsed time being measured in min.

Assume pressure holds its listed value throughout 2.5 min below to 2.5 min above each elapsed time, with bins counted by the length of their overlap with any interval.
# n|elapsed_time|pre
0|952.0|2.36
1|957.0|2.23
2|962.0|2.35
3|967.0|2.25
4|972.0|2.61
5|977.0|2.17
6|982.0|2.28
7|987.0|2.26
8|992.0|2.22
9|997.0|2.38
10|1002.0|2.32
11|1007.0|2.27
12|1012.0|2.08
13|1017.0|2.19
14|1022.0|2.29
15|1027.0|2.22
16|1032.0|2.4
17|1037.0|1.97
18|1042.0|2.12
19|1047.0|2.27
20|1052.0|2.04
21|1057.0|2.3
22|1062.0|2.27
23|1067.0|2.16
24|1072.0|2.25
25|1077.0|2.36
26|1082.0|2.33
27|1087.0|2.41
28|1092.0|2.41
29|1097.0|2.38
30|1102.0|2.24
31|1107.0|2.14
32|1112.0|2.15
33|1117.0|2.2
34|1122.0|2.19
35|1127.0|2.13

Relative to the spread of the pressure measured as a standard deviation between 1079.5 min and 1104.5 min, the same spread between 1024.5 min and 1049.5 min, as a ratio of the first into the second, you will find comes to 2.3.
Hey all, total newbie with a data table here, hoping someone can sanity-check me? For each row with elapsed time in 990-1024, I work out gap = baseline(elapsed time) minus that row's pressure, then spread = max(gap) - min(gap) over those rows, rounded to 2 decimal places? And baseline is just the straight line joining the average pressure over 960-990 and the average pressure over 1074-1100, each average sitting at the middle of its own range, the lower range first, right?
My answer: 0.31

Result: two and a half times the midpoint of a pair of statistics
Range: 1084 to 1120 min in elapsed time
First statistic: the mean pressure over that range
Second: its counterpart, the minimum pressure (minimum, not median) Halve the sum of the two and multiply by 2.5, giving 5.5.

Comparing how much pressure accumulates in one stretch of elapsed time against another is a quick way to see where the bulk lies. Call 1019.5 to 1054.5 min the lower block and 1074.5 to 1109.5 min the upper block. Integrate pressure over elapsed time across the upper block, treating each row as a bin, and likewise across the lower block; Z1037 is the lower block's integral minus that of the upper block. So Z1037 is -4.8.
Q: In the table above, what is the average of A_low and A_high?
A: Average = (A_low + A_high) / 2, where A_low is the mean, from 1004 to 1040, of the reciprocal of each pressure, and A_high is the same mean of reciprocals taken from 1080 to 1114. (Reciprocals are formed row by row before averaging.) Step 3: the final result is 0.446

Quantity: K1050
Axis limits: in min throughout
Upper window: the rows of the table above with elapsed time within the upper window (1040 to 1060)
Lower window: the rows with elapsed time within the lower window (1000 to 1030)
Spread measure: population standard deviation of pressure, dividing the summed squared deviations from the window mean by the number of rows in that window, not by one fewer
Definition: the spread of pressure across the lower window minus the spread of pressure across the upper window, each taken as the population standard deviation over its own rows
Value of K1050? -0.028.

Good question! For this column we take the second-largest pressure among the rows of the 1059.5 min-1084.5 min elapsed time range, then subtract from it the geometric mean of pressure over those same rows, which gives 0.057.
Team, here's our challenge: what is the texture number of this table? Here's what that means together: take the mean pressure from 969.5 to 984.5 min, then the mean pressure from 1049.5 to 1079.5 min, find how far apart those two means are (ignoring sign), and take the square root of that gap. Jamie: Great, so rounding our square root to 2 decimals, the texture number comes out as 0.35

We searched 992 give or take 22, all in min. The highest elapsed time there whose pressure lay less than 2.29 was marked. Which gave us 1012.0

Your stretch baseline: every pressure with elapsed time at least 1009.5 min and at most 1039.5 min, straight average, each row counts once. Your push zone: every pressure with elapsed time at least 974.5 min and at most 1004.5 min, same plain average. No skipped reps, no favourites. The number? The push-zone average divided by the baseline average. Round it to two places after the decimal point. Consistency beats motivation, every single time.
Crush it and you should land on 1.04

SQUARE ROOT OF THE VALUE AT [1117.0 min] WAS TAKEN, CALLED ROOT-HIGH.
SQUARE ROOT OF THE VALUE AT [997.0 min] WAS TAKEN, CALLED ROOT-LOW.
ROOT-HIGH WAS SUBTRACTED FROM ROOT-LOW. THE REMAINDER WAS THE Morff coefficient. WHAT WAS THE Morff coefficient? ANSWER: 0.06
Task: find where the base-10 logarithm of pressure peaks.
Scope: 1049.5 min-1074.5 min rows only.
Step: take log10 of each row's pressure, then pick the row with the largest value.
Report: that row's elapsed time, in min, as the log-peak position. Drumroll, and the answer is 1057.0 min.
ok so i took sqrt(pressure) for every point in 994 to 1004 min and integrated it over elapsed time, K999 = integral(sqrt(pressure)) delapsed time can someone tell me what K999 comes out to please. 15.3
